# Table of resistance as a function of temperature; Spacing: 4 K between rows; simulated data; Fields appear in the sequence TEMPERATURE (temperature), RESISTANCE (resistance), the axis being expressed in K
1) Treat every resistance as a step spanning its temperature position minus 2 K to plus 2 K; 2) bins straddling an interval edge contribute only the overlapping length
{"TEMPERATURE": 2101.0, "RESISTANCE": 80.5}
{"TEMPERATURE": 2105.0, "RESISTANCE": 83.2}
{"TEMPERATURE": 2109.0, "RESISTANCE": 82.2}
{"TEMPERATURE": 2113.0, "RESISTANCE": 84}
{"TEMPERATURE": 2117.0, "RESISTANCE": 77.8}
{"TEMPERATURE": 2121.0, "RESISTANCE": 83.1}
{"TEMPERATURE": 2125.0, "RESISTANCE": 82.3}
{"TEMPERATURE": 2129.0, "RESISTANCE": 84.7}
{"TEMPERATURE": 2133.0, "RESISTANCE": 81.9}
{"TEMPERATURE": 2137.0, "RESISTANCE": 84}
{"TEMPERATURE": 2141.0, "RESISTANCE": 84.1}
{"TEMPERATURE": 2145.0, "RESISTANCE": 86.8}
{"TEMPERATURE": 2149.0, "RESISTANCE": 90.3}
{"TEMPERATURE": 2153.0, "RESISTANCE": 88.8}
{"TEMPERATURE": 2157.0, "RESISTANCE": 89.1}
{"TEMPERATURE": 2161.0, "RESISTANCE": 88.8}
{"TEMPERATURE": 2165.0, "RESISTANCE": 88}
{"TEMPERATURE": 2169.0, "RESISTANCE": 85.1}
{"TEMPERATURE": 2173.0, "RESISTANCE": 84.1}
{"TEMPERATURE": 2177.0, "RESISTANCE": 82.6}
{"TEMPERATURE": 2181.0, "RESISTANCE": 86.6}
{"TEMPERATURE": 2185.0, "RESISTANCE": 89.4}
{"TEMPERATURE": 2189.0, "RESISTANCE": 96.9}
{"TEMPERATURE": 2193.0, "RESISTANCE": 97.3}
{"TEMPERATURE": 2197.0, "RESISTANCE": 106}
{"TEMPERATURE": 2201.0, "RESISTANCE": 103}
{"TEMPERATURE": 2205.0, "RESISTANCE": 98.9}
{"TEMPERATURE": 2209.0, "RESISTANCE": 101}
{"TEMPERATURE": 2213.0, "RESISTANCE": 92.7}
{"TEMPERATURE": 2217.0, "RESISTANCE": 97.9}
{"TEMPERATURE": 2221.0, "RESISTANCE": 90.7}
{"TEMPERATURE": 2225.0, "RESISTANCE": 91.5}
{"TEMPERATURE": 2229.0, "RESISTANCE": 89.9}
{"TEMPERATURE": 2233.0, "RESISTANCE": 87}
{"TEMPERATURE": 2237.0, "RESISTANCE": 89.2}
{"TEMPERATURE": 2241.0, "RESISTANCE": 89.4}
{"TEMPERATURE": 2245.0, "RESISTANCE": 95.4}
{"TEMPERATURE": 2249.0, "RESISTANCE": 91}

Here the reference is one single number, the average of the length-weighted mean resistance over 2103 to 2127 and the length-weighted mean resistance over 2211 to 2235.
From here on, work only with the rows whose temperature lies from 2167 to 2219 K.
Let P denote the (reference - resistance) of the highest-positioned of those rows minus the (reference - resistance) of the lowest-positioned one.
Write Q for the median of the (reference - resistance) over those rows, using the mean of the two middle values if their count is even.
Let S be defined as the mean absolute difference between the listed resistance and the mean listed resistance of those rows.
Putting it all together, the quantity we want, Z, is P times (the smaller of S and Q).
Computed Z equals 129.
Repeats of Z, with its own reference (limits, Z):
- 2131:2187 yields -1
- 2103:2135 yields 2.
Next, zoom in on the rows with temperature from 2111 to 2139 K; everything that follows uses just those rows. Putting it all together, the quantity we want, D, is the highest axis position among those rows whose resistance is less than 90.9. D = 2137.0 K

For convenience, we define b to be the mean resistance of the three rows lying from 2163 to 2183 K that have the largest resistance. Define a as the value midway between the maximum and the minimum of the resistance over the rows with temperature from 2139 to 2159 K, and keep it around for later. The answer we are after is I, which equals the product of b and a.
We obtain 7549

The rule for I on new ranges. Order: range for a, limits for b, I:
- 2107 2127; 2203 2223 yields 8031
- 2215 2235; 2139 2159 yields 8265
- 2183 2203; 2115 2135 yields 8145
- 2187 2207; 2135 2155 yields 8992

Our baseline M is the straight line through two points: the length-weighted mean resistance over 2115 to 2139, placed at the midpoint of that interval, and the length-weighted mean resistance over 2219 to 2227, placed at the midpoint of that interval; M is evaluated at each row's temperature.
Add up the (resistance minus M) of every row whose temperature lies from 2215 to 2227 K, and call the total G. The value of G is 7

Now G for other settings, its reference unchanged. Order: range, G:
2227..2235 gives -7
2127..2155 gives 16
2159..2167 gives 6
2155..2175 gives 6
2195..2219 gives 62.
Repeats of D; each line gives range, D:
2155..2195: 2185.0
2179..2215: 2185.0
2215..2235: 2233.0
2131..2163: 2161.0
